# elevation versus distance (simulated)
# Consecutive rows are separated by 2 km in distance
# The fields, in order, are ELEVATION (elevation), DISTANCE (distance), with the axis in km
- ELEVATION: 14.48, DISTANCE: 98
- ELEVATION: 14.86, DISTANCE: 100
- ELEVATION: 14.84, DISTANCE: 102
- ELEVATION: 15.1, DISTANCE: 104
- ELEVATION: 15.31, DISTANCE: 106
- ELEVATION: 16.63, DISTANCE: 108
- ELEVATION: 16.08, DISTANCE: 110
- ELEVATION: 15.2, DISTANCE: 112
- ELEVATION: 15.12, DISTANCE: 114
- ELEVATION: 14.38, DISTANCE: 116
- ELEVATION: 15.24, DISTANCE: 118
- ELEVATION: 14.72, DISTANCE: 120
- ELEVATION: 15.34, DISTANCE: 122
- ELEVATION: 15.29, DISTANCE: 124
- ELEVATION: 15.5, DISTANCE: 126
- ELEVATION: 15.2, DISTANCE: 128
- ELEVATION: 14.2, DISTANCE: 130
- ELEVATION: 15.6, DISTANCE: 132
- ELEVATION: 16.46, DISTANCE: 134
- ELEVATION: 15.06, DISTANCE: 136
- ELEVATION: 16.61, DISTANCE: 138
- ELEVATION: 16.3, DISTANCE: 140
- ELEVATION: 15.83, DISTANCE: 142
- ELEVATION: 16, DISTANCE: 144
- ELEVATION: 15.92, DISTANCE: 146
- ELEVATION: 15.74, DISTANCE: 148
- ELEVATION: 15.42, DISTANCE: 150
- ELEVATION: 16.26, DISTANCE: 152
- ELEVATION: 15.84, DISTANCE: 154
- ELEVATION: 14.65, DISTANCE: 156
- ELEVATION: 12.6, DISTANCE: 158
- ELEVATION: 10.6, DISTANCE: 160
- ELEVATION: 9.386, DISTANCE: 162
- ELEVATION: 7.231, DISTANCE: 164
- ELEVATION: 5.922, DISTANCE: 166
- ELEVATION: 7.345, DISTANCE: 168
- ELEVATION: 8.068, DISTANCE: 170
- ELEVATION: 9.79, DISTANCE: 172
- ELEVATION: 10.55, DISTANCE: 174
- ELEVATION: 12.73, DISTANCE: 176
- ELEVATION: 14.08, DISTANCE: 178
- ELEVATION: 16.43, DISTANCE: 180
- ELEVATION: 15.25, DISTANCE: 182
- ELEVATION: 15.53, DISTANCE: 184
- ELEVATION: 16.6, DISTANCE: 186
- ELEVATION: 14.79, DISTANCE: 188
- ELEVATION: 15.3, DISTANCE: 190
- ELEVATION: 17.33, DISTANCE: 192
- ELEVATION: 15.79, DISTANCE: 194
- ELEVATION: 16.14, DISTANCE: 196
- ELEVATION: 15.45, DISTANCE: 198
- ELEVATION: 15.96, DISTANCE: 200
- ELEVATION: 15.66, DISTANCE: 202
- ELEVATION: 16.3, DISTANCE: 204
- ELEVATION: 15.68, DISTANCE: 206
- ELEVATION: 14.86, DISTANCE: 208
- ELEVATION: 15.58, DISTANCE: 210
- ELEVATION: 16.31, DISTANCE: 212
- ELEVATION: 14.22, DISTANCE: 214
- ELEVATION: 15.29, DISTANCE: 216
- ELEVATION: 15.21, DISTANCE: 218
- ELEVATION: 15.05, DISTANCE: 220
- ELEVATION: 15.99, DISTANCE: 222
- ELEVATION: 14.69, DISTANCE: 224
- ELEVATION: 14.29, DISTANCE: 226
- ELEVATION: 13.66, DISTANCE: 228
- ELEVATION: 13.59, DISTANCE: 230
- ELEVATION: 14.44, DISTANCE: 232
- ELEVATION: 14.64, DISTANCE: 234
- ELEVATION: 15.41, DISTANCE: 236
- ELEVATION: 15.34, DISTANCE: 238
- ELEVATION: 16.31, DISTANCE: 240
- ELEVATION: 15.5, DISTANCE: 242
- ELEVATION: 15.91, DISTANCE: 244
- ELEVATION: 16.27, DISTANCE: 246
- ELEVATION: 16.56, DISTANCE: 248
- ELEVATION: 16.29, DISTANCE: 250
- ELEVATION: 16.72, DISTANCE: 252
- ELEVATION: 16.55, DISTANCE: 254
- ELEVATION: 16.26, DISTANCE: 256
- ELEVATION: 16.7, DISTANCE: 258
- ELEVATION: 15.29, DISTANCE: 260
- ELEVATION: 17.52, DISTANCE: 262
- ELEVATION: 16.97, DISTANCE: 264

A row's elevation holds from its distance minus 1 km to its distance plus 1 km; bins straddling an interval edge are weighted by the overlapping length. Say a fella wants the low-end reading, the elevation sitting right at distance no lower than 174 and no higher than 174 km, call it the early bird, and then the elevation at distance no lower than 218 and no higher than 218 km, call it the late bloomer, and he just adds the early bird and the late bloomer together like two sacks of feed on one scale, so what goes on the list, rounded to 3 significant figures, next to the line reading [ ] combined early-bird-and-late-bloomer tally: 25.8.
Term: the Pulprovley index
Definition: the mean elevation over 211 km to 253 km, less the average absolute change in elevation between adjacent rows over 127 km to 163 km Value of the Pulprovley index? 14.41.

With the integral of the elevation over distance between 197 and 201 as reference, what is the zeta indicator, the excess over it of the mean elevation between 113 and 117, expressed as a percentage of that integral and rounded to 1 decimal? -76.5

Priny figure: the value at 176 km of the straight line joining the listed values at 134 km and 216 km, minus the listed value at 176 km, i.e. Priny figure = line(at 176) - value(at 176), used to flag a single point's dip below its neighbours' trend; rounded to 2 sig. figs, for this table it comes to 3.1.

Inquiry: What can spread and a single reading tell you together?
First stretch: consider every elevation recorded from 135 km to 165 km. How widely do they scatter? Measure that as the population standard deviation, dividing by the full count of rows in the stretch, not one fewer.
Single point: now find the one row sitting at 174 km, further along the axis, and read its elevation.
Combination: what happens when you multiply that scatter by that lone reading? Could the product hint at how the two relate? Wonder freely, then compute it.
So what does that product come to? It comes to 30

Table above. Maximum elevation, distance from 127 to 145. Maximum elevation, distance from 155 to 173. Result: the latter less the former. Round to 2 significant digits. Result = -2.0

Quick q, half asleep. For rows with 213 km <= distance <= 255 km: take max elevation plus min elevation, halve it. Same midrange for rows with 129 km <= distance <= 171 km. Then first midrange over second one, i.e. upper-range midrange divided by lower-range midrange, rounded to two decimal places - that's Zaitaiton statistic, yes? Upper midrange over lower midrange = 1.35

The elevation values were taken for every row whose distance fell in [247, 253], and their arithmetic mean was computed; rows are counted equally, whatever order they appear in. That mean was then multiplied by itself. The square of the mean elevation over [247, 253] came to 273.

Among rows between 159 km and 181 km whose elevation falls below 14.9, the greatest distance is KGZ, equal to 178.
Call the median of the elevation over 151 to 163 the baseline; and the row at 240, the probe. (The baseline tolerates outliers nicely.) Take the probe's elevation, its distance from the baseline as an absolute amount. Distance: 2.7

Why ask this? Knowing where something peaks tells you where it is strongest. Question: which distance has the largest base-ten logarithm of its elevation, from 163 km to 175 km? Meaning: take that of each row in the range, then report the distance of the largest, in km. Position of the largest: 174 km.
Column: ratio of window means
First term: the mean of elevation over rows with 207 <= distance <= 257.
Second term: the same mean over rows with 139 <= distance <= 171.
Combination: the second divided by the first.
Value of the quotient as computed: 0.82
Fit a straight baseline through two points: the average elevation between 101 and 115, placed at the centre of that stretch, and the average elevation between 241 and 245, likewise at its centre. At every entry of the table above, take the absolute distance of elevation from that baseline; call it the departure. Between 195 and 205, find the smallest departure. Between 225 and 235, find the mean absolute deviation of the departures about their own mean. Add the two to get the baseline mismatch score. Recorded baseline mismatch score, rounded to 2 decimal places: 0.42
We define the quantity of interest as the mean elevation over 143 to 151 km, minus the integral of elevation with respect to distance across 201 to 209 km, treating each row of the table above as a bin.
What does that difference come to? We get -109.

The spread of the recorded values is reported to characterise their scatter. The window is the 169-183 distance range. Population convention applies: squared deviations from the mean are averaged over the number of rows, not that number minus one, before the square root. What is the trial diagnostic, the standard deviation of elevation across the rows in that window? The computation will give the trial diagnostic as 2.84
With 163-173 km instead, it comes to 1.27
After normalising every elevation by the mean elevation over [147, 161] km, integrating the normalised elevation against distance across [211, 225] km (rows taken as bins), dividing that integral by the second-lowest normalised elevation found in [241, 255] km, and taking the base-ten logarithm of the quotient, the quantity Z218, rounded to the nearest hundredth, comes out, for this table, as 1.13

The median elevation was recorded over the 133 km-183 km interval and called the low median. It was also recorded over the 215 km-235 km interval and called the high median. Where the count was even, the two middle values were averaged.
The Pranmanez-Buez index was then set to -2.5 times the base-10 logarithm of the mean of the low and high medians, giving -2.93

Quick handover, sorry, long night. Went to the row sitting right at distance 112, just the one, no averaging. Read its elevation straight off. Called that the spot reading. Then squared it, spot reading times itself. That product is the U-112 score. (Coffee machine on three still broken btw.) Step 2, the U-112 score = 231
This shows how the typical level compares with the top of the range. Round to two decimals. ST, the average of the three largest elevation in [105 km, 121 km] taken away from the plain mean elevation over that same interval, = -0.67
